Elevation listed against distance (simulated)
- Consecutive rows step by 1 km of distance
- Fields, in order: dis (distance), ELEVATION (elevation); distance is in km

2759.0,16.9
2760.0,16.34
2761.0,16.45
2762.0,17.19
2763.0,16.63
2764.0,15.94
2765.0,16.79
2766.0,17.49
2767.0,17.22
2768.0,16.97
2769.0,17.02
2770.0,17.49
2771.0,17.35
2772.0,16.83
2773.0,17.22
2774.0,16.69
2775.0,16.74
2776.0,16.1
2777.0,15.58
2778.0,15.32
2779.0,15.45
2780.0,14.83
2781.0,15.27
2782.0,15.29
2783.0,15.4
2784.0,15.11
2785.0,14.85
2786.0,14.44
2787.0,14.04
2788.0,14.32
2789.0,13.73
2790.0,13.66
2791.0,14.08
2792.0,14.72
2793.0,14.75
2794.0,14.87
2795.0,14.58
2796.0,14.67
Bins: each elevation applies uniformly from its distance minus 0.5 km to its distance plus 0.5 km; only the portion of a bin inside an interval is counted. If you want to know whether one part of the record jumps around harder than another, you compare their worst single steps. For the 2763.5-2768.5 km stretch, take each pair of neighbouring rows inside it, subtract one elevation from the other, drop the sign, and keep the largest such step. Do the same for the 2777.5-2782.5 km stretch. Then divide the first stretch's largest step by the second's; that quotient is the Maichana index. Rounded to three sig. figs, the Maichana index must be 1.37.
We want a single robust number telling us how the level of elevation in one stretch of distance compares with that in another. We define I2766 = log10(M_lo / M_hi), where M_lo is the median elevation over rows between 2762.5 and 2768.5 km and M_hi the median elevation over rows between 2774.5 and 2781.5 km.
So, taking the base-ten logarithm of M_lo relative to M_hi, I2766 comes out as 0.038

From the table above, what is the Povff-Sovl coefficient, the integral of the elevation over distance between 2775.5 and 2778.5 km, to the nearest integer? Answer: 47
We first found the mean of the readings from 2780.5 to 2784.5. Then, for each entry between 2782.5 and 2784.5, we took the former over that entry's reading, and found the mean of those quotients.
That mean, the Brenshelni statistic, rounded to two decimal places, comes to 1.00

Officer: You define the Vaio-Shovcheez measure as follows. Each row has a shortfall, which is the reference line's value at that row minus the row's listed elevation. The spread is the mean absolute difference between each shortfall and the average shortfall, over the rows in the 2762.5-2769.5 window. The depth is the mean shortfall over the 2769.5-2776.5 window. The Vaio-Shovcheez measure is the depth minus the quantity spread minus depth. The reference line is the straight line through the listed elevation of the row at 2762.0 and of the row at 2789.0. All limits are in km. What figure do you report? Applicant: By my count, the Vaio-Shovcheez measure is -2.8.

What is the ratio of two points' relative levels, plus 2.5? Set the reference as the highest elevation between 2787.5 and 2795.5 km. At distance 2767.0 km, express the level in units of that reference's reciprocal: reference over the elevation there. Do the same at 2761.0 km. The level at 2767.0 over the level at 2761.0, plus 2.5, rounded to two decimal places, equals 3.46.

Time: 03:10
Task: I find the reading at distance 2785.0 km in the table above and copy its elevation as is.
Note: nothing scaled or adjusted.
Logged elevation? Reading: 14.85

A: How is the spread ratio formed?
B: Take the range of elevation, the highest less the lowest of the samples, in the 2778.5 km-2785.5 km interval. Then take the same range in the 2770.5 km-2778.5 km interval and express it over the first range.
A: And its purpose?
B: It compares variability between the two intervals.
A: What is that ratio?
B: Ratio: 3.3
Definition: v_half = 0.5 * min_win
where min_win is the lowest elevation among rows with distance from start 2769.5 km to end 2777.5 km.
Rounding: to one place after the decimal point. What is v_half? 7.8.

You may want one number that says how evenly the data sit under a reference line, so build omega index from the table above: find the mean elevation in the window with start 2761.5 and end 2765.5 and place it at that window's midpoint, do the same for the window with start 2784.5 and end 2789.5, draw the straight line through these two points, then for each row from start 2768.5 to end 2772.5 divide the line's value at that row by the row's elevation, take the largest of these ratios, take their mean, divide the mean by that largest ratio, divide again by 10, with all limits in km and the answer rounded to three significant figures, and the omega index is 0.0982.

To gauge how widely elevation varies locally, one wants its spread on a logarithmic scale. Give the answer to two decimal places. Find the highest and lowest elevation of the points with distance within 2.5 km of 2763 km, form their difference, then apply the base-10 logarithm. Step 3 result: 0.10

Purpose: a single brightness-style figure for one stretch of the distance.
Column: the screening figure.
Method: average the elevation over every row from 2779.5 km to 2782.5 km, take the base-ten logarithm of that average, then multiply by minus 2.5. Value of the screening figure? -2.95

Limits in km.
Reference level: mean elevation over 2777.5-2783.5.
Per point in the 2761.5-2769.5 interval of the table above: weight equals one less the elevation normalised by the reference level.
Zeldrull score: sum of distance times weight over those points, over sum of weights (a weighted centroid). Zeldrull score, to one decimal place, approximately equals 2765.7 km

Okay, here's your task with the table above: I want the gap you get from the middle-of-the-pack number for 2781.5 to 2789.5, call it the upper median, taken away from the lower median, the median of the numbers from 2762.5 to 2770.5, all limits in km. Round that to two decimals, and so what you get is 2.35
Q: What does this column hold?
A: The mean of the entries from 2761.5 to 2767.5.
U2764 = 16.9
